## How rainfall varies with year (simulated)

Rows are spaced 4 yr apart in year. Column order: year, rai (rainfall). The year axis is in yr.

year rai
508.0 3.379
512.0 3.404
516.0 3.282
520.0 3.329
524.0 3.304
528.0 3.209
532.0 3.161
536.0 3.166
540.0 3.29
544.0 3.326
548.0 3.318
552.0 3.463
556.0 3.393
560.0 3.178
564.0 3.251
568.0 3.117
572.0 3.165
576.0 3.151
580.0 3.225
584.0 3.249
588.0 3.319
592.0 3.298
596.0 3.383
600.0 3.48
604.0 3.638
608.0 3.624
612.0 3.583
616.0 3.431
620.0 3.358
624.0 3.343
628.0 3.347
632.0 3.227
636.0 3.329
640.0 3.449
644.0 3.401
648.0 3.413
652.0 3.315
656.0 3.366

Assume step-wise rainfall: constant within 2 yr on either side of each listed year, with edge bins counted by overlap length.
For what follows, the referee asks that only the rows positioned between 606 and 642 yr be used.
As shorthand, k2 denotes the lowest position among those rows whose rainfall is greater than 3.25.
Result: 608.0 yr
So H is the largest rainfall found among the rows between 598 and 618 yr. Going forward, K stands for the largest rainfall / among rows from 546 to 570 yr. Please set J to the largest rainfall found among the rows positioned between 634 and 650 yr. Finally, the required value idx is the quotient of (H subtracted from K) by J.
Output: -0.05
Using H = 3.638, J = 3.449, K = 3.463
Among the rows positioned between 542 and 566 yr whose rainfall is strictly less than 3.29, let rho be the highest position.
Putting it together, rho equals 564.0 yr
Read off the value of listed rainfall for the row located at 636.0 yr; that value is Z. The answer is 3.329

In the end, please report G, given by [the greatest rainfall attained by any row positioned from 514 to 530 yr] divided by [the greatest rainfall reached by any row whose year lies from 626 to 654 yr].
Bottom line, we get 0.97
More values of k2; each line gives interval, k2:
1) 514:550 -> 516.0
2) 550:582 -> 552.0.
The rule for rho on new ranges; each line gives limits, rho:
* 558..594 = 584.0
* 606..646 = 632.0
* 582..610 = 584.0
